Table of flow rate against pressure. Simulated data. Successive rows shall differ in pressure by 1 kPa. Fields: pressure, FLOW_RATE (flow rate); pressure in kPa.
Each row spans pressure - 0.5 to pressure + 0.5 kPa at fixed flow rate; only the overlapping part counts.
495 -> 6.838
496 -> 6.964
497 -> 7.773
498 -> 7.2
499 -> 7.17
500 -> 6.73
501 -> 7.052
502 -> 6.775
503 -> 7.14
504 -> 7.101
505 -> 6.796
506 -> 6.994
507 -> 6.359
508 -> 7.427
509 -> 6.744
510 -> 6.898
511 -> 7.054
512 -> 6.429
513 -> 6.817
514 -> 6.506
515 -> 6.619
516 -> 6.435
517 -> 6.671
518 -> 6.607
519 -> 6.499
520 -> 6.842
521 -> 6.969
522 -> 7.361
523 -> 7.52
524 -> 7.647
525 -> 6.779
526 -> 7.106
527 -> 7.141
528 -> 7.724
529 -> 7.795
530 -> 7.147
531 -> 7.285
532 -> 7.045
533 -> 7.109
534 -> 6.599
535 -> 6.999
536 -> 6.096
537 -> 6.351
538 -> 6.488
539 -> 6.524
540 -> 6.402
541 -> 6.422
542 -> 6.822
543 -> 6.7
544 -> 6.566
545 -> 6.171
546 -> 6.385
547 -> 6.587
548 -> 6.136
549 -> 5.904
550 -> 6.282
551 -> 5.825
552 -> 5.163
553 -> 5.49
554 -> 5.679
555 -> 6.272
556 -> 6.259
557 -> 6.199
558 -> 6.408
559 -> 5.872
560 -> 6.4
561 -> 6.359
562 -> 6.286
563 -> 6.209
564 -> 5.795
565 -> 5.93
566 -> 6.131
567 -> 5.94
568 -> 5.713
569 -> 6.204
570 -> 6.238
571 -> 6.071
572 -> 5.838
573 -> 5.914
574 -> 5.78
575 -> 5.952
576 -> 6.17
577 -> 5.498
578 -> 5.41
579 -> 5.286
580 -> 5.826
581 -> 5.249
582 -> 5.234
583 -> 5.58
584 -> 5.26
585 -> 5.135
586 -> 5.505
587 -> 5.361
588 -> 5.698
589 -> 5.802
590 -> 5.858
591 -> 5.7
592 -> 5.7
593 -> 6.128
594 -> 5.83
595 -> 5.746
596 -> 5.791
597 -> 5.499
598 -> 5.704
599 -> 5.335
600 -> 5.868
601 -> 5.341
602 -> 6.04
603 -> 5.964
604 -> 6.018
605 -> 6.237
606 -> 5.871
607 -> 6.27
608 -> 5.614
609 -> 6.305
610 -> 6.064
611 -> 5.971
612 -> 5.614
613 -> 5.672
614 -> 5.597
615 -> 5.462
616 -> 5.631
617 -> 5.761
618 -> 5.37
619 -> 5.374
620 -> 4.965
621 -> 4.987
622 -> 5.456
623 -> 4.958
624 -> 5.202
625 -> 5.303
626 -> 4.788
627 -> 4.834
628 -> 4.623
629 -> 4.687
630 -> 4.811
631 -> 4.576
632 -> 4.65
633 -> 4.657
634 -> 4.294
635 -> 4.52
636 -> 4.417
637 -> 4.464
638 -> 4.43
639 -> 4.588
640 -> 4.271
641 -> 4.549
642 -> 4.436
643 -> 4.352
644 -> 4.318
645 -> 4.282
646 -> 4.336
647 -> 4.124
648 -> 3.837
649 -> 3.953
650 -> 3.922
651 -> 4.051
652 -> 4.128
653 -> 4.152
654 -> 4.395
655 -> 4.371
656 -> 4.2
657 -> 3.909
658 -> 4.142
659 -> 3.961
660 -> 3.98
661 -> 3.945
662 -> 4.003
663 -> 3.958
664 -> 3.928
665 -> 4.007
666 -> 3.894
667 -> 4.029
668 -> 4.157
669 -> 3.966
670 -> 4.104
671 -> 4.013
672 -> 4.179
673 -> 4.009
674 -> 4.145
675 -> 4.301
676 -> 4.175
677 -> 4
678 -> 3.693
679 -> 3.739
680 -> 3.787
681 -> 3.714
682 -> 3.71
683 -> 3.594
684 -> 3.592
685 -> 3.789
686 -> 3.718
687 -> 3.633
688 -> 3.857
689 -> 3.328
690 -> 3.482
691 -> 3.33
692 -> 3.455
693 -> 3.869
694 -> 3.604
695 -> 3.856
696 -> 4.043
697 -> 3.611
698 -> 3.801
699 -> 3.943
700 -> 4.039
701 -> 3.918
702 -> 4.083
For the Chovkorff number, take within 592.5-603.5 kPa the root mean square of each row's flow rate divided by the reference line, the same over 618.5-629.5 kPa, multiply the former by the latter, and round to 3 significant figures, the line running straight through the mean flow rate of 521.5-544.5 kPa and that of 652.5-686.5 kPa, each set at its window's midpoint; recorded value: 1.05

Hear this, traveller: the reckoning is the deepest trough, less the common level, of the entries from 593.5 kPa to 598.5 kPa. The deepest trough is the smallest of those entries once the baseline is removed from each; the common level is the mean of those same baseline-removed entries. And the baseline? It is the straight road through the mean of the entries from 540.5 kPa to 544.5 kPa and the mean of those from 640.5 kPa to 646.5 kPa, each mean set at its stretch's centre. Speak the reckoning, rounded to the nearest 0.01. -0.19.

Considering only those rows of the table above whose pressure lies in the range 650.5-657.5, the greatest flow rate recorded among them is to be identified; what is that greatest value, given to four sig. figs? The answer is 4.395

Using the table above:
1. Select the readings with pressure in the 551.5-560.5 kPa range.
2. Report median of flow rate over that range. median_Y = 6.2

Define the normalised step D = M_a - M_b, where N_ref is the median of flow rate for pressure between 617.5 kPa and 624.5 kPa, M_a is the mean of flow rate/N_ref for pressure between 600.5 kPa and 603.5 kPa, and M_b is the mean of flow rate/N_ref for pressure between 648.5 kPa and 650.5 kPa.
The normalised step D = 0.35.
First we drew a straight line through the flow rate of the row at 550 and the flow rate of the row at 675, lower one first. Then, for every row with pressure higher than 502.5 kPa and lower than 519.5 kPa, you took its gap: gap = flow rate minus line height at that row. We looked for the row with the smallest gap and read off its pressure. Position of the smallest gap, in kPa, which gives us 507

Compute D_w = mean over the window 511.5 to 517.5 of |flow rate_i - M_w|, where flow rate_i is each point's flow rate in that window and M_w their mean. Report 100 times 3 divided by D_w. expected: 2442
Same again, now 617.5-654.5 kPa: 902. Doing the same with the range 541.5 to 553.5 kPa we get 773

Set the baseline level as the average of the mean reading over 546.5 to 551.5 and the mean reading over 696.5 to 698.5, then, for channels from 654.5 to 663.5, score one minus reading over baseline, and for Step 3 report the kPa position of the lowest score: 655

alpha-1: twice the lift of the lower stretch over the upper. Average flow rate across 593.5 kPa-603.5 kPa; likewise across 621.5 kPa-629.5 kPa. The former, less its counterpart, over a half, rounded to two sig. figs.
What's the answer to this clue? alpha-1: 1.5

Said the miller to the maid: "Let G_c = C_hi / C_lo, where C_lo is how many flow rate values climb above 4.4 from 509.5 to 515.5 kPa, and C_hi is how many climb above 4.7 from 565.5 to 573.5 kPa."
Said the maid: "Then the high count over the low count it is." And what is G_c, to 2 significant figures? 1.3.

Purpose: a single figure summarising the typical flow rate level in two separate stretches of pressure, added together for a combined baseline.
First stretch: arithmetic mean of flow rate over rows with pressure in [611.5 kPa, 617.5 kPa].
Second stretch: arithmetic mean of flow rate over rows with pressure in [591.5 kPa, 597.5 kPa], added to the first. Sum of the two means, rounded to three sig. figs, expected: 11.4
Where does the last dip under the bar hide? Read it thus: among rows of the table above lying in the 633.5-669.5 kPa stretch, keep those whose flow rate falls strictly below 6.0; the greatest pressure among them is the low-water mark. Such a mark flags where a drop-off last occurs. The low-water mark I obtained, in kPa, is 669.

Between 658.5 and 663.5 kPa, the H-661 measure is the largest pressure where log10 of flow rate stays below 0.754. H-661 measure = 663 kPa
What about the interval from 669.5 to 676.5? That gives 676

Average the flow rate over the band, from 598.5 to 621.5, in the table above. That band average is 5.7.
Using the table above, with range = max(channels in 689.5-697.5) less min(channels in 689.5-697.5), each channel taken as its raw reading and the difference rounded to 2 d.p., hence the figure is 0.71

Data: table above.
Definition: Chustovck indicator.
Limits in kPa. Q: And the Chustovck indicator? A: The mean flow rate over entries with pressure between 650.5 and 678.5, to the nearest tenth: 4.1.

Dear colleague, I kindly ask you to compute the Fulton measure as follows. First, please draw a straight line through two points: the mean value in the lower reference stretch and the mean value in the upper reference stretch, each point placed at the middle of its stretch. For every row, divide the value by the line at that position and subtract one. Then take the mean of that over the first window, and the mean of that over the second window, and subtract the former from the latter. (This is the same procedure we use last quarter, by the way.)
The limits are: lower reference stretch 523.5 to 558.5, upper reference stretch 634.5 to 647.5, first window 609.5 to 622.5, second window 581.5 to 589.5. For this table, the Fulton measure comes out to -0.15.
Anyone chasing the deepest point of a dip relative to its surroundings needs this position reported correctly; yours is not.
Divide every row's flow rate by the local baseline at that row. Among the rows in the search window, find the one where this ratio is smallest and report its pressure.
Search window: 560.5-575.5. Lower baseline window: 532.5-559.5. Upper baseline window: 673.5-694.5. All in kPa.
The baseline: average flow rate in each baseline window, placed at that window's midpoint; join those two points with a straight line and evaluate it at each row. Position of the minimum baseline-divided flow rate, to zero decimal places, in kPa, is 568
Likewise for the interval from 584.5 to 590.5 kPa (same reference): 585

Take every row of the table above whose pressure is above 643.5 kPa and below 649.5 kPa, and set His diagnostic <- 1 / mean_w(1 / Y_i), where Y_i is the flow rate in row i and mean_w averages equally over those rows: 4.13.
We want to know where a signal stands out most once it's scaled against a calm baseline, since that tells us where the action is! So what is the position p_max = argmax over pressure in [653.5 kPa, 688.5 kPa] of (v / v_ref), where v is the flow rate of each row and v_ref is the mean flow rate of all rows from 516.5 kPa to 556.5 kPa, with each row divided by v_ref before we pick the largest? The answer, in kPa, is 654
